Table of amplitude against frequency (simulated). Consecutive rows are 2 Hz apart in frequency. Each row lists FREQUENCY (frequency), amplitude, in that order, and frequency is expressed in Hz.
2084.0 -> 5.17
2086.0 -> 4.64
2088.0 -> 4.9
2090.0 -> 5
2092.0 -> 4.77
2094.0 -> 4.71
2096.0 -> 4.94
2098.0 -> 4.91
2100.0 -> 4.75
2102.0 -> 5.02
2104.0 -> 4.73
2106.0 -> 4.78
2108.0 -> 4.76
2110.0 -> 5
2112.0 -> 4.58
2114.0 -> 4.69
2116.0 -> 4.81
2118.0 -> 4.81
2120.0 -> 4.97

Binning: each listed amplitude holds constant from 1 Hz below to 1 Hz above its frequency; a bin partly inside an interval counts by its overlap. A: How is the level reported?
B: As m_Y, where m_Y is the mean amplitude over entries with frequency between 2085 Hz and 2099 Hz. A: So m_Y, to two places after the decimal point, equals 4.84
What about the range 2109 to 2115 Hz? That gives 4.76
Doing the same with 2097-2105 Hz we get 4.85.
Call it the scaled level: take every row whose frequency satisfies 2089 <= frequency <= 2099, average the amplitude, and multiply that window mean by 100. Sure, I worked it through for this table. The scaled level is 487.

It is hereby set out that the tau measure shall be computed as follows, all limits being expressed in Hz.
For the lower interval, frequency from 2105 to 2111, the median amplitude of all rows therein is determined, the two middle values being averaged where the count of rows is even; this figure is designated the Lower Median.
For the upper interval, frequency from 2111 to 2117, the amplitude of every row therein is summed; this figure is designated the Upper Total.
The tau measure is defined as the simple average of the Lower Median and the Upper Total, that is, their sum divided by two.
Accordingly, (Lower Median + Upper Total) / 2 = 9.43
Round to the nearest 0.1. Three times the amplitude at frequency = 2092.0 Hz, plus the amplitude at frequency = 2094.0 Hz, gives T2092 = 19.0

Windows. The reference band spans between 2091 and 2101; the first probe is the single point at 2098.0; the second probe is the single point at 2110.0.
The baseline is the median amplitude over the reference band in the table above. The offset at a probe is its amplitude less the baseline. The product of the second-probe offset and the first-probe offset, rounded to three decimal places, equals 0.032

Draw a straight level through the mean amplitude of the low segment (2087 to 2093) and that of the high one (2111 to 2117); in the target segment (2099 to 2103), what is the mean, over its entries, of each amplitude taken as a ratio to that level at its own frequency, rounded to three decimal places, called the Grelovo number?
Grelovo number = 1.018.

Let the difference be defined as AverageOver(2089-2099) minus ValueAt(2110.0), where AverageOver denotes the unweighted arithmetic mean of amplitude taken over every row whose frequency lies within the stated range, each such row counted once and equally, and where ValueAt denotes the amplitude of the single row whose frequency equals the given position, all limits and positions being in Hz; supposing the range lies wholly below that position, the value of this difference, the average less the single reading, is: -0.13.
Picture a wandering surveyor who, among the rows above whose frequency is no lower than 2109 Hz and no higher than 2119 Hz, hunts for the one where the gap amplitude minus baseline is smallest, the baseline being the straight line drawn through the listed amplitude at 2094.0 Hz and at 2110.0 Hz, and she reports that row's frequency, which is 2112.0 Hz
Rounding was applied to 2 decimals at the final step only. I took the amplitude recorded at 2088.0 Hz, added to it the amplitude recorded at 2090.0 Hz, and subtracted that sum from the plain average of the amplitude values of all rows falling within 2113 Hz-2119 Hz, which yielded -5.13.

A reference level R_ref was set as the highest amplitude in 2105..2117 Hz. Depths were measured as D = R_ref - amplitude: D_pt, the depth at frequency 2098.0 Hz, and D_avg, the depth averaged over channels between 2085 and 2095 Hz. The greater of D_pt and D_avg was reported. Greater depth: 0.196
